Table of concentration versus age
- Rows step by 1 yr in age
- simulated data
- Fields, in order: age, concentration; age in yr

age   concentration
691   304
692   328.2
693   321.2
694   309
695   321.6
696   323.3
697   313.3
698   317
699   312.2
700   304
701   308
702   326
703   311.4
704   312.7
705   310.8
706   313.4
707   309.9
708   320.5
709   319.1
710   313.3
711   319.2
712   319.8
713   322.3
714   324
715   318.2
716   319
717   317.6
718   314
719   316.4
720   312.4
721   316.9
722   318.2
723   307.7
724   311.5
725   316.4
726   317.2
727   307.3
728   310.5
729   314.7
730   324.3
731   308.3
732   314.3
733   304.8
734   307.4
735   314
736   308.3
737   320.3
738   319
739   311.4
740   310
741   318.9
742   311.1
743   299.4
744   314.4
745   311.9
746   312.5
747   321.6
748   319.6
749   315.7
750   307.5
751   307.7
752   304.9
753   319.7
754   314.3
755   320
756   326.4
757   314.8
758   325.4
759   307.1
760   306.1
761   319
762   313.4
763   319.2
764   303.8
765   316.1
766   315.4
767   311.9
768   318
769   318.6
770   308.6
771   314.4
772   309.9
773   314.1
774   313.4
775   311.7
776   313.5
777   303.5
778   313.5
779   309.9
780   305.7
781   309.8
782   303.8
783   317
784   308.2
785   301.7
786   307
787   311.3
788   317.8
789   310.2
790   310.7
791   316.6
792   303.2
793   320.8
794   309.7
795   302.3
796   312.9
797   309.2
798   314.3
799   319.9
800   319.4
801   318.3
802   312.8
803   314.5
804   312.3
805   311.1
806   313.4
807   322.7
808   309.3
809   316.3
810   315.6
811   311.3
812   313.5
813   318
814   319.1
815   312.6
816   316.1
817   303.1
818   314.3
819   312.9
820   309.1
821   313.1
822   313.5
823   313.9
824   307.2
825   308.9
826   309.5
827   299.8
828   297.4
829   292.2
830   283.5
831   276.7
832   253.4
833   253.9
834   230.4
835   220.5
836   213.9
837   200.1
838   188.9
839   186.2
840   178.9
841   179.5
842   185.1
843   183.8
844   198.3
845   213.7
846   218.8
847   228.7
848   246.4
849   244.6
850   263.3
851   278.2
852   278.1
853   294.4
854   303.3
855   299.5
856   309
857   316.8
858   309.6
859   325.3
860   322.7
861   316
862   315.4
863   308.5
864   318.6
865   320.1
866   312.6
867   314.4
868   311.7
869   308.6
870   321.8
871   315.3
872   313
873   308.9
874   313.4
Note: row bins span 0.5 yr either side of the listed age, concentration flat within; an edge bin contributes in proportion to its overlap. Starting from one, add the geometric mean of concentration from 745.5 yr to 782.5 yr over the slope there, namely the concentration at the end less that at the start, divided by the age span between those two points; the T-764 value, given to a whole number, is -1295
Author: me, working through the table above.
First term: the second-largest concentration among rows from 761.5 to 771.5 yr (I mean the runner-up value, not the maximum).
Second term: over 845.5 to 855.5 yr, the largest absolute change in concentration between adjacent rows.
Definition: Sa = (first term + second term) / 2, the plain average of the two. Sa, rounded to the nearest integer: 169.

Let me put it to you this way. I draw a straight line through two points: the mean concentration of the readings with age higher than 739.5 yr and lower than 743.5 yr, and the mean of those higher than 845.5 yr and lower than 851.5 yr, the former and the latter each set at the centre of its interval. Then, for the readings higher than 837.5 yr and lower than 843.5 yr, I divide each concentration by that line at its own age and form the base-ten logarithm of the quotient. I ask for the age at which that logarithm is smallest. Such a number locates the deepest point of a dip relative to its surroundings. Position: 840 yr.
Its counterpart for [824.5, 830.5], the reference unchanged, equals 830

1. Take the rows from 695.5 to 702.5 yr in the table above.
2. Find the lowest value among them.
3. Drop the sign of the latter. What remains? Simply 304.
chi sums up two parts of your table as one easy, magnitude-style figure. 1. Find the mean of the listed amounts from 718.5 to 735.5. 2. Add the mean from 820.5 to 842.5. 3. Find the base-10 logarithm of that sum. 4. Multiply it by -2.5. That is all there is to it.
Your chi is -6.886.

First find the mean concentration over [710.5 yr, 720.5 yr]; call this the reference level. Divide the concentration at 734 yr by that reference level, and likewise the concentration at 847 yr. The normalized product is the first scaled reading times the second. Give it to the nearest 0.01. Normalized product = 0.69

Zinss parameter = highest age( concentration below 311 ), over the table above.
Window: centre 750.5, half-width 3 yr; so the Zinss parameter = 752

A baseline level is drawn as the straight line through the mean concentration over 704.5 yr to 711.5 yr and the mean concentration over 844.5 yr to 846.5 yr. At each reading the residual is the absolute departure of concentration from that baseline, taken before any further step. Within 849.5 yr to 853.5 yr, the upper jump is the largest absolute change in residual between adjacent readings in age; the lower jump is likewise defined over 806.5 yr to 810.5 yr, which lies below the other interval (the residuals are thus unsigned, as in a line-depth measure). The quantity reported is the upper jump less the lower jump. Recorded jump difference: 4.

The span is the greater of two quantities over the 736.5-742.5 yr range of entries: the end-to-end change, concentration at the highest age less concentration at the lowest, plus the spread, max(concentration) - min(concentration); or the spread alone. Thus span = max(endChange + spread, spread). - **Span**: 10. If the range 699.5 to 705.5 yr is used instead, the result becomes 29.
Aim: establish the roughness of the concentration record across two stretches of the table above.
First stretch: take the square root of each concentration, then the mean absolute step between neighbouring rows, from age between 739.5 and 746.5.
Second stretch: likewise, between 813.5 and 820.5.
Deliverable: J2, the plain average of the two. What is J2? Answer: 0.20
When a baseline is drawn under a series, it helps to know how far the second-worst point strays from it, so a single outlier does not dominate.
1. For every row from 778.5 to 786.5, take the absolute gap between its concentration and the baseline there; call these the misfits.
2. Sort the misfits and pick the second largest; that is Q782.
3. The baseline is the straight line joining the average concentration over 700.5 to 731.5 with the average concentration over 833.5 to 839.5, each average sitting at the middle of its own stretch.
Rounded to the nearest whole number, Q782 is 55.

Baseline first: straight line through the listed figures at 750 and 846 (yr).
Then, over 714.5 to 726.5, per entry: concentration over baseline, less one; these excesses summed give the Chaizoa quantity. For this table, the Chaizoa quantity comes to -0.7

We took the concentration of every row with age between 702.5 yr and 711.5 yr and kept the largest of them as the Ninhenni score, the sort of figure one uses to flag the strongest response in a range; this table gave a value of 320.5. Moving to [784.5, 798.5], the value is 320.8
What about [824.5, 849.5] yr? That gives 309.5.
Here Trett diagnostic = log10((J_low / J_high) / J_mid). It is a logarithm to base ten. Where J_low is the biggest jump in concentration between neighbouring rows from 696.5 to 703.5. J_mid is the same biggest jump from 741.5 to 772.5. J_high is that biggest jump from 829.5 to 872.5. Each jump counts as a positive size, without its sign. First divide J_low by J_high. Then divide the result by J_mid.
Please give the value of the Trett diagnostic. -1.38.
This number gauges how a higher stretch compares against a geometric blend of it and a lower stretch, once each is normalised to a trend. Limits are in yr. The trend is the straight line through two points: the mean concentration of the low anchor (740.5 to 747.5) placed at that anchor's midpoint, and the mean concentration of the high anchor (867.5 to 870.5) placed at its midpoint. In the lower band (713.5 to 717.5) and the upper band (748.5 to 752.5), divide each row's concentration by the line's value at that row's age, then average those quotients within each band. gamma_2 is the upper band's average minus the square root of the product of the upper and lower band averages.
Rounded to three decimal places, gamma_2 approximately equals -0.018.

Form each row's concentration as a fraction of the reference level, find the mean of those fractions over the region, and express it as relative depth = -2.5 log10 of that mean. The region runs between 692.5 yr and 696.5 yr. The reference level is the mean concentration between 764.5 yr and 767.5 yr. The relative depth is -0.015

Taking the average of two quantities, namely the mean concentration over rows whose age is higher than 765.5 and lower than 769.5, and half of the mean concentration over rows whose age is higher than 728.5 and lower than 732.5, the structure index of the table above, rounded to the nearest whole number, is 237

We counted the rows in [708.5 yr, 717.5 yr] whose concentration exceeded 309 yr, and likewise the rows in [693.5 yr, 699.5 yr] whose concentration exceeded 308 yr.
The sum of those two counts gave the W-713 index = 15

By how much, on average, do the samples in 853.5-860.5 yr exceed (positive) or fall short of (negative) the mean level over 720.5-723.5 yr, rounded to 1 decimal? -2.0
